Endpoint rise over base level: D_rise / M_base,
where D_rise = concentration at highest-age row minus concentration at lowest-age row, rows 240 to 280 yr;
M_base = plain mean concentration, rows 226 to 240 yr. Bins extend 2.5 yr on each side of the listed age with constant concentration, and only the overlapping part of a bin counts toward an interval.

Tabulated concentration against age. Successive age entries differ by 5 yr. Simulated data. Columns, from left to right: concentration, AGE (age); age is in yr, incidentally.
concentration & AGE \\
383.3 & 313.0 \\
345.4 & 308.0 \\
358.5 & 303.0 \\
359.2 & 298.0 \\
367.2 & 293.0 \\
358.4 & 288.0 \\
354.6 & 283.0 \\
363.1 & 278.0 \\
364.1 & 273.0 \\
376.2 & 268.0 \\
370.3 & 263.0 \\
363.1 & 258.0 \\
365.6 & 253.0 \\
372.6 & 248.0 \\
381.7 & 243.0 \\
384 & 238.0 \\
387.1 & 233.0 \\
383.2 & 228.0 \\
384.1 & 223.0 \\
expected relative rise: -0.048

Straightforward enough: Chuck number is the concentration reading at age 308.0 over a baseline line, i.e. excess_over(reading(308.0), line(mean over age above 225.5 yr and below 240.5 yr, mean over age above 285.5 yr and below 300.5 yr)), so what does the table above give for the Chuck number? -10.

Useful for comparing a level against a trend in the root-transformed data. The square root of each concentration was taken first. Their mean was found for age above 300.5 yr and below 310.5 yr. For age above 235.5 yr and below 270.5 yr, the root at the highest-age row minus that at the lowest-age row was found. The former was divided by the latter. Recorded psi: -94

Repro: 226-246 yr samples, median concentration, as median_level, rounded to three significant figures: 384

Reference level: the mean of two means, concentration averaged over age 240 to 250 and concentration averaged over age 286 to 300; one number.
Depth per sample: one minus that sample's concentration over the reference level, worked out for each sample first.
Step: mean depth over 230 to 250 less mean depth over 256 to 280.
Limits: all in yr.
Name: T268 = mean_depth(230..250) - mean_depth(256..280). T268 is -0.038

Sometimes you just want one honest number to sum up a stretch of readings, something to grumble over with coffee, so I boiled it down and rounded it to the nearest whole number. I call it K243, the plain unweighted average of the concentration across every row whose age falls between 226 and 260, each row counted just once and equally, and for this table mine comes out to 377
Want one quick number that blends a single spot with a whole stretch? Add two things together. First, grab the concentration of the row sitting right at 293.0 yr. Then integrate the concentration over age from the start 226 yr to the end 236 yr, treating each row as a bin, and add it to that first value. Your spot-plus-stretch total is 4219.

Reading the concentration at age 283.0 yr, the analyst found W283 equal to 354.6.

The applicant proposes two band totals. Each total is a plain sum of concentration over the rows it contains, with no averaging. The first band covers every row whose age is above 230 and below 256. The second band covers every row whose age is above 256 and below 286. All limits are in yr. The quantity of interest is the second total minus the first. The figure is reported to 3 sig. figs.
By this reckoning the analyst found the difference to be 300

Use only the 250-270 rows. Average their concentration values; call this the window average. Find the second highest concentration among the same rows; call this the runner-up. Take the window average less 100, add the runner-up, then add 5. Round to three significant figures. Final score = 644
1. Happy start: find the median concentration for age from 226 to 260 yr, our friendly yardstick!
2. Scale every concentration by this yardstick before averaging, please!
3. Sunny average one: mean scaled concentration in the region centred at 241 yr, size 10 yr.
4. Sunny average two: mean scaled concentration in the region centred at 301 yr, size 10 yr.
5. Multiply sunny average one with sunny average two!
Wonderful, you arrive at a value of 0.94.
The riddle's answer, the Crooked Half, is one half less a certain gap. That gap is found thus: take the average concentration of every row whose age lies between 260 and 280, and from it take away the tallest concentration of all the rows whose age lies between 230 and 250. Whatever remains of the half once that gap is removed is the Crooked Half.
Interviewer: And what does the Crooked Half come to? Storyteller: 19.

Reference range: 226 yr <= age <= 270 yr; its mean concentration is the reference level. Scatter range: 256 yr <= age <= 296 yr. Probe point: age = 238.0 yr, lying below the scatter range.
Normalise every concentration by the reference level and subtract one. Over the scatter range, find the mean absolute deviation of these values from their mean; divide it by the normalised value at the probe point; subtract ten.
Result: -9.4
